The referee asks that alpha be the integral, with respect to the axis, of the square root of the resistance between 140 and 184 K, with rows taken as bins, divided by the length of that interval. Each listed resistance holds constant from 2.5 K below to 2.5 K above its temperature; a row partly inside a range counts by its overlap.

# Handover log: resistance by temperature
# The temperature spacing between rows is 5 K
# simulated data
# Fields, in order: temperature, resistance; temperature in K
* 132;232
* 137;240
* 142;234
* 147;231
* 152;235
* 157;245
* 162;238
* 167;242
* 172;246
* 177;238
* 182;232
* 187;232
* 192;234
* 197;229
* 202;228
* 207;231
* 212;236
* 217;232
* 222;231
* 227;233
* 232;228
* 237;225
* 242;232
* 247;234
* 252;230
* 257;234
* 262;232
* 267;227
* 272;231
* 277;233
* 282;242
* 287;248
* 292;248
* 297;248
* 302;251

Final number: 15.4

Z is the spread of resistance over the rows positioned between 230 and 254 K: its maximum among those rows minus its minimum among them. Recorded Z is 9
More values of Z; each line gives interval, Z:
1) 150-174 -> 11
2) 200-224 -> 8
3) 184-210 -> 6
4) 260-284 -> 15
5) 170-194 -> 14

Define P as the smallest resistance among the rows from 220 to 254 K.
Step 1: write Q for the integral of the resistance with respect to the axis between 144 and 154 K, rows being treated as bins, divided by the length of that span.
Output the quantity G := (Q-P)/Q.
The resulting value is 0.03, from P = 225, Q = 233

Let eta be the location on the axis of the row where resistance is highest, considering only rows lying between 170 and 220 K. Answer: 172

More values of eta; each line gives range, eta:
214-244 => 227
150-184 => 172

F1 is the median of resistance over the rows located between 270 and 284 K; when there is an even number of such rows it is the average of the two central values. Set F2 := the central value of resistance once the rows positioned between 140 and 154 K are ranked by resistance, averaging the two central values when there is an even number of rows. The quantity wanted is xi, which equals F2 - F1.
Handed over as 1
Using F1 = 233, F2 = 234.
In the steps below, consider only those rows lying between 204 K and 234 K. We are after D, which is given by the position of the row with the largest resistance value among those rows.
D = 212 K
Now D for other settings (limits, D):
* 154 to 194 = 172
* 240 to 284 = 282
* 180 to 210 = 192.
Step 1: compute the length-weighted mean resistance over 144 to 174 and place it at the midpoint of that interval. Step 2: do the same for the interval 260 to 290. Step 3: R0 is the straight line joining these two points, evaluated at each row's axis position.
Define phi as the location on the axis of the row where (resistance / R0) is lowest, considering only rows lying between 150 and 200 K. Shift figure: 197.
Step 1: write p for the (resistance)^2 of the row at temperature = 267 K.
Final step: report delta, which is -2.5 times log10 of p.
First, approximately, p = 51529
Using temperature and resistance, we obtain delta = -11.78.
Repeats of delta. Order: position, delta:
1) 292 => -11.97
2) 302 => -12.00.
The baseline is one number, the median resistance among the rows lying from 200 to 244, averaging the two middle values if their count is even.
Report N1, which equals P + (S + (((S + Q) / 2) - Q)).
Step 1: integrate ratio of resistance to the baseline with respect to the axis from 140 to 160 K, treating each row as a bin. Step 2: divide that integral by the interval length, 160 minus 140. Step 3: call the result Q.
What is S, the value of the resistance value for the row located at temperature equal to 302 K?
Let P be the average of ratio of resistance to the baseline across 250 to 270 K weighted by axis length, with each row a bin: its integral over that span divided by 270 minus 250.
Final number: 377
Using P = 1.00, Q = 1.02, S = 251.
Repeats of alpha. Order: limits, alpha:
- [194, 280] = 15.2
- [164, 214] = 15.3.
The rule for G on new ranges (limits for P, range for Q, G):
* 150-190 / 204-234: 0.00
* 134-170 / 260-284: 0.01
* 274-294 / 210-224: 0.00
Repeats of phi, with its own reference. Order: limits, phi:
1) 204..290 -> 237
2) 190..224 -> 202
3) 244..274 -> 267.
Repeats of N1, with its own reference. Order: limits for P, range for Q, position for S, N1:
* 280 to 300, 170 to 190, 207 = 347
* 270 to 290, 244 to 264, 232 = 343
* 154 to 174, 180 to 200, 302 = 377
